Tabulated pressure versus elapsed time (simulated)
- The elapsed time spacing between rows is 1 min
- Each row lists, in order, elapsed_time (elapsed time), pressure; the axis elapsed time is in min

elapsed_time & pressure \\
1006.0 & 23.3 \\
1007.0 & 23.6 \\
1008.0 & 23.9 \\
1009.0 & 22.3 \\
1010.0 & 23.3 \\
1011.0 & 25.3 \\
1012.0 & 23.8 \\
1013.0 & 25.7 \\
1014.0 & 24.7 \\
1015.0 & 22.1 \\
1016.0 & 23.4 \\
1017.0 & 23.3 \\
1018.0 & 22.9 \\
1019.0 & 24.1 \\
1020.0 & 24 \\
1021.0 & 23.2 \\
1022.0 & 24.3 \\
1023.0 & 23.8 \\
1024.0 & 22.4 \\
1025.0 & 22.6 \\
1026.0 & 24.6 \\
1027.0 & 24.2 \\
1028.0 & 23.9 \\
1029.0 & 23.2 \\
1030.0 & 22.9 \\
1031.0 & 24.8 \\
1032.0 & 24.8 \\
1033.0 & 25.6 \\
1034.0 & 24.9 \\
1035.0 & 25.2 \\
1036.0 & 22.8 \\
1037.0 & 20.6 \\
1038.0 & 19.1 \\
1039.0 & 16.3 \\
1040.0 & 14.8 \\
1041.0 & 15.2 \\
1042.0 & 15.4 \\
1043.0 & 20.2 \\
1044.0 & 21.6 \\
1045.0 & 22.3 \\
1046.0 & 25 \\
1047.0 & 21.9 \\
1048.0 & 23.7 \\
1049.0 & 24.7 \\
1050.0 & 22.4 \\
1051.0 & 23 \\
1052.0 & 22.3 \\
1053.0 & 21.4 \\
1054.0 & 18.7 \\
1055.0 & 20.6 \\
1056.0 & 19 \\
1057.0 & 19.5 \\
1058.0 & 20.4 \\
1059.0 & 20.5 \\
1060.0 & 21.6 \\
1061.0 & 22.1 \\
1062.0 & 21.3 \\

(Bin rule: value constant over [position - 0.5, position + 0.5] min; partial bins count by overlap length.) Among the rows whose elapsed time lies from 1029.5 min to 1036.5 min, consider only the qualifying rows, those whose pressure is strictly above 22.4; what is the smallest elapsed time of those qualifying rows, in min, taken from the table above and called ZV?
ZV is 1030.0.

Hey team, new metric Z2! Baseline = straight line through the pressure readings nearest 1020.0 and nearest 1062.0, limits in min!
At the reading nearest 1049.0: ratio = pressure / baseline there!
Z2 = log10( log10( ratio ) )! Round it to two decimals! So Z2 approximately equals -1.32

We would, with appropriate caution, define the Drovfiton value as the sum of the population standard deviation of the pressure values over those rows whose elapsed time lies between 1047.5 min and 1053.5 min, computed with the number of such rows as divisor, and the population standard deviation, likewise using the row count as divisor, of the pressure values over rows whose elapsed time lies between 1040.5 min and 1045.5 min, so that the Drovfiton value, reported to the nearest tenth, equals 4.1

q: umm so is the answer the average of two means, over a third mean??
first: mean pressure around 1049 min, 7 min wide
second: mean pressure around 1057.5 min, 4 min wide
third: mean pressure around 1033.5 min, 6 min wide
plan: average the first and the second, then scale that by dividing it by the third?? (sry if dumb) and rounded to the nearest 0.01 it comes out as 0.87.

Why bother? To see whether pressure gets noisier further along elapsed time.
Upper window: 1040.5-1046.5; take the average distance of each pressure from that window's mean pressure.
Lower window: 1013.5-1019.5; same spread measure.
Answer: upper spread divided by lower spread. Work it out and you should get 4.7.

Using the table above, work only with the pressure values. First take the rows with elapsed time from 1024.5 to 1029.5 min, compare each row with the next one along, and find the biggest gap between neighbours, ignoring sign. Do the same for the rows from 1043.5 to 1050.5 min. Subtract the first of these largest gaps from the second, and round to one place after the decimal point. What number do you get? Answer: 1.1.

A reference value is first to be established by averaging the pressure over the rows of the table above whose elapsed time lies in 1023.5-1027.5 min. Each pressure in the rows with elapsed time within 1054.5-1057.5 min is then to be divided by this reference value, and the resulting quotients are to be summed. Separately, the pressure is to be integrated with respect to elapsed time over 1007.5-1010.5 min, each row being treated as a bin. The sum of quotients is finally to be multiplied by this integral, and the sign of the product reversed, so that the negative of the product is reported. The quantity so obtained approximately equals -175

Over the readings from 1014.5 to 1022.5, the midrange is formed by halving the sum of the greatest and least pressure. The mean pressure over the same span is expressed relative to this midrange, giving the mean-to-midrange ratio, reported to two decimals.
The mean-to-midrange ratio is 1.01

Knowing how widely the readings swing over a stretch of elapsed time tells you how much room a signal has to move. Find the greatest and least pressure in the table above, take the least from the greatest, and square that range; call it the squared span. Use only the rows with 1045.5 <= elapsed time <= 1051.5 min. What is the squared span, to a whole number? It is 10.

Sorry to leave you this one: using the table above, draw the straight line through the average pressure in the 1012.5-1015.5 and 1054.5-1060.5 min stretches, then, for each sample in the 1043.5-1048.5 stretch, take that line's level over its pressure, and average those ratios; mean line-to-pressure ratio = 0.93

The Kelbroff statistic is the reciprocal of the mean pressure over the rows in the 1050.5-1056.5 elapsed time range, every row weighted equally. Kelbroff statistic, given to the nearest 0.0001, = 0.0480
